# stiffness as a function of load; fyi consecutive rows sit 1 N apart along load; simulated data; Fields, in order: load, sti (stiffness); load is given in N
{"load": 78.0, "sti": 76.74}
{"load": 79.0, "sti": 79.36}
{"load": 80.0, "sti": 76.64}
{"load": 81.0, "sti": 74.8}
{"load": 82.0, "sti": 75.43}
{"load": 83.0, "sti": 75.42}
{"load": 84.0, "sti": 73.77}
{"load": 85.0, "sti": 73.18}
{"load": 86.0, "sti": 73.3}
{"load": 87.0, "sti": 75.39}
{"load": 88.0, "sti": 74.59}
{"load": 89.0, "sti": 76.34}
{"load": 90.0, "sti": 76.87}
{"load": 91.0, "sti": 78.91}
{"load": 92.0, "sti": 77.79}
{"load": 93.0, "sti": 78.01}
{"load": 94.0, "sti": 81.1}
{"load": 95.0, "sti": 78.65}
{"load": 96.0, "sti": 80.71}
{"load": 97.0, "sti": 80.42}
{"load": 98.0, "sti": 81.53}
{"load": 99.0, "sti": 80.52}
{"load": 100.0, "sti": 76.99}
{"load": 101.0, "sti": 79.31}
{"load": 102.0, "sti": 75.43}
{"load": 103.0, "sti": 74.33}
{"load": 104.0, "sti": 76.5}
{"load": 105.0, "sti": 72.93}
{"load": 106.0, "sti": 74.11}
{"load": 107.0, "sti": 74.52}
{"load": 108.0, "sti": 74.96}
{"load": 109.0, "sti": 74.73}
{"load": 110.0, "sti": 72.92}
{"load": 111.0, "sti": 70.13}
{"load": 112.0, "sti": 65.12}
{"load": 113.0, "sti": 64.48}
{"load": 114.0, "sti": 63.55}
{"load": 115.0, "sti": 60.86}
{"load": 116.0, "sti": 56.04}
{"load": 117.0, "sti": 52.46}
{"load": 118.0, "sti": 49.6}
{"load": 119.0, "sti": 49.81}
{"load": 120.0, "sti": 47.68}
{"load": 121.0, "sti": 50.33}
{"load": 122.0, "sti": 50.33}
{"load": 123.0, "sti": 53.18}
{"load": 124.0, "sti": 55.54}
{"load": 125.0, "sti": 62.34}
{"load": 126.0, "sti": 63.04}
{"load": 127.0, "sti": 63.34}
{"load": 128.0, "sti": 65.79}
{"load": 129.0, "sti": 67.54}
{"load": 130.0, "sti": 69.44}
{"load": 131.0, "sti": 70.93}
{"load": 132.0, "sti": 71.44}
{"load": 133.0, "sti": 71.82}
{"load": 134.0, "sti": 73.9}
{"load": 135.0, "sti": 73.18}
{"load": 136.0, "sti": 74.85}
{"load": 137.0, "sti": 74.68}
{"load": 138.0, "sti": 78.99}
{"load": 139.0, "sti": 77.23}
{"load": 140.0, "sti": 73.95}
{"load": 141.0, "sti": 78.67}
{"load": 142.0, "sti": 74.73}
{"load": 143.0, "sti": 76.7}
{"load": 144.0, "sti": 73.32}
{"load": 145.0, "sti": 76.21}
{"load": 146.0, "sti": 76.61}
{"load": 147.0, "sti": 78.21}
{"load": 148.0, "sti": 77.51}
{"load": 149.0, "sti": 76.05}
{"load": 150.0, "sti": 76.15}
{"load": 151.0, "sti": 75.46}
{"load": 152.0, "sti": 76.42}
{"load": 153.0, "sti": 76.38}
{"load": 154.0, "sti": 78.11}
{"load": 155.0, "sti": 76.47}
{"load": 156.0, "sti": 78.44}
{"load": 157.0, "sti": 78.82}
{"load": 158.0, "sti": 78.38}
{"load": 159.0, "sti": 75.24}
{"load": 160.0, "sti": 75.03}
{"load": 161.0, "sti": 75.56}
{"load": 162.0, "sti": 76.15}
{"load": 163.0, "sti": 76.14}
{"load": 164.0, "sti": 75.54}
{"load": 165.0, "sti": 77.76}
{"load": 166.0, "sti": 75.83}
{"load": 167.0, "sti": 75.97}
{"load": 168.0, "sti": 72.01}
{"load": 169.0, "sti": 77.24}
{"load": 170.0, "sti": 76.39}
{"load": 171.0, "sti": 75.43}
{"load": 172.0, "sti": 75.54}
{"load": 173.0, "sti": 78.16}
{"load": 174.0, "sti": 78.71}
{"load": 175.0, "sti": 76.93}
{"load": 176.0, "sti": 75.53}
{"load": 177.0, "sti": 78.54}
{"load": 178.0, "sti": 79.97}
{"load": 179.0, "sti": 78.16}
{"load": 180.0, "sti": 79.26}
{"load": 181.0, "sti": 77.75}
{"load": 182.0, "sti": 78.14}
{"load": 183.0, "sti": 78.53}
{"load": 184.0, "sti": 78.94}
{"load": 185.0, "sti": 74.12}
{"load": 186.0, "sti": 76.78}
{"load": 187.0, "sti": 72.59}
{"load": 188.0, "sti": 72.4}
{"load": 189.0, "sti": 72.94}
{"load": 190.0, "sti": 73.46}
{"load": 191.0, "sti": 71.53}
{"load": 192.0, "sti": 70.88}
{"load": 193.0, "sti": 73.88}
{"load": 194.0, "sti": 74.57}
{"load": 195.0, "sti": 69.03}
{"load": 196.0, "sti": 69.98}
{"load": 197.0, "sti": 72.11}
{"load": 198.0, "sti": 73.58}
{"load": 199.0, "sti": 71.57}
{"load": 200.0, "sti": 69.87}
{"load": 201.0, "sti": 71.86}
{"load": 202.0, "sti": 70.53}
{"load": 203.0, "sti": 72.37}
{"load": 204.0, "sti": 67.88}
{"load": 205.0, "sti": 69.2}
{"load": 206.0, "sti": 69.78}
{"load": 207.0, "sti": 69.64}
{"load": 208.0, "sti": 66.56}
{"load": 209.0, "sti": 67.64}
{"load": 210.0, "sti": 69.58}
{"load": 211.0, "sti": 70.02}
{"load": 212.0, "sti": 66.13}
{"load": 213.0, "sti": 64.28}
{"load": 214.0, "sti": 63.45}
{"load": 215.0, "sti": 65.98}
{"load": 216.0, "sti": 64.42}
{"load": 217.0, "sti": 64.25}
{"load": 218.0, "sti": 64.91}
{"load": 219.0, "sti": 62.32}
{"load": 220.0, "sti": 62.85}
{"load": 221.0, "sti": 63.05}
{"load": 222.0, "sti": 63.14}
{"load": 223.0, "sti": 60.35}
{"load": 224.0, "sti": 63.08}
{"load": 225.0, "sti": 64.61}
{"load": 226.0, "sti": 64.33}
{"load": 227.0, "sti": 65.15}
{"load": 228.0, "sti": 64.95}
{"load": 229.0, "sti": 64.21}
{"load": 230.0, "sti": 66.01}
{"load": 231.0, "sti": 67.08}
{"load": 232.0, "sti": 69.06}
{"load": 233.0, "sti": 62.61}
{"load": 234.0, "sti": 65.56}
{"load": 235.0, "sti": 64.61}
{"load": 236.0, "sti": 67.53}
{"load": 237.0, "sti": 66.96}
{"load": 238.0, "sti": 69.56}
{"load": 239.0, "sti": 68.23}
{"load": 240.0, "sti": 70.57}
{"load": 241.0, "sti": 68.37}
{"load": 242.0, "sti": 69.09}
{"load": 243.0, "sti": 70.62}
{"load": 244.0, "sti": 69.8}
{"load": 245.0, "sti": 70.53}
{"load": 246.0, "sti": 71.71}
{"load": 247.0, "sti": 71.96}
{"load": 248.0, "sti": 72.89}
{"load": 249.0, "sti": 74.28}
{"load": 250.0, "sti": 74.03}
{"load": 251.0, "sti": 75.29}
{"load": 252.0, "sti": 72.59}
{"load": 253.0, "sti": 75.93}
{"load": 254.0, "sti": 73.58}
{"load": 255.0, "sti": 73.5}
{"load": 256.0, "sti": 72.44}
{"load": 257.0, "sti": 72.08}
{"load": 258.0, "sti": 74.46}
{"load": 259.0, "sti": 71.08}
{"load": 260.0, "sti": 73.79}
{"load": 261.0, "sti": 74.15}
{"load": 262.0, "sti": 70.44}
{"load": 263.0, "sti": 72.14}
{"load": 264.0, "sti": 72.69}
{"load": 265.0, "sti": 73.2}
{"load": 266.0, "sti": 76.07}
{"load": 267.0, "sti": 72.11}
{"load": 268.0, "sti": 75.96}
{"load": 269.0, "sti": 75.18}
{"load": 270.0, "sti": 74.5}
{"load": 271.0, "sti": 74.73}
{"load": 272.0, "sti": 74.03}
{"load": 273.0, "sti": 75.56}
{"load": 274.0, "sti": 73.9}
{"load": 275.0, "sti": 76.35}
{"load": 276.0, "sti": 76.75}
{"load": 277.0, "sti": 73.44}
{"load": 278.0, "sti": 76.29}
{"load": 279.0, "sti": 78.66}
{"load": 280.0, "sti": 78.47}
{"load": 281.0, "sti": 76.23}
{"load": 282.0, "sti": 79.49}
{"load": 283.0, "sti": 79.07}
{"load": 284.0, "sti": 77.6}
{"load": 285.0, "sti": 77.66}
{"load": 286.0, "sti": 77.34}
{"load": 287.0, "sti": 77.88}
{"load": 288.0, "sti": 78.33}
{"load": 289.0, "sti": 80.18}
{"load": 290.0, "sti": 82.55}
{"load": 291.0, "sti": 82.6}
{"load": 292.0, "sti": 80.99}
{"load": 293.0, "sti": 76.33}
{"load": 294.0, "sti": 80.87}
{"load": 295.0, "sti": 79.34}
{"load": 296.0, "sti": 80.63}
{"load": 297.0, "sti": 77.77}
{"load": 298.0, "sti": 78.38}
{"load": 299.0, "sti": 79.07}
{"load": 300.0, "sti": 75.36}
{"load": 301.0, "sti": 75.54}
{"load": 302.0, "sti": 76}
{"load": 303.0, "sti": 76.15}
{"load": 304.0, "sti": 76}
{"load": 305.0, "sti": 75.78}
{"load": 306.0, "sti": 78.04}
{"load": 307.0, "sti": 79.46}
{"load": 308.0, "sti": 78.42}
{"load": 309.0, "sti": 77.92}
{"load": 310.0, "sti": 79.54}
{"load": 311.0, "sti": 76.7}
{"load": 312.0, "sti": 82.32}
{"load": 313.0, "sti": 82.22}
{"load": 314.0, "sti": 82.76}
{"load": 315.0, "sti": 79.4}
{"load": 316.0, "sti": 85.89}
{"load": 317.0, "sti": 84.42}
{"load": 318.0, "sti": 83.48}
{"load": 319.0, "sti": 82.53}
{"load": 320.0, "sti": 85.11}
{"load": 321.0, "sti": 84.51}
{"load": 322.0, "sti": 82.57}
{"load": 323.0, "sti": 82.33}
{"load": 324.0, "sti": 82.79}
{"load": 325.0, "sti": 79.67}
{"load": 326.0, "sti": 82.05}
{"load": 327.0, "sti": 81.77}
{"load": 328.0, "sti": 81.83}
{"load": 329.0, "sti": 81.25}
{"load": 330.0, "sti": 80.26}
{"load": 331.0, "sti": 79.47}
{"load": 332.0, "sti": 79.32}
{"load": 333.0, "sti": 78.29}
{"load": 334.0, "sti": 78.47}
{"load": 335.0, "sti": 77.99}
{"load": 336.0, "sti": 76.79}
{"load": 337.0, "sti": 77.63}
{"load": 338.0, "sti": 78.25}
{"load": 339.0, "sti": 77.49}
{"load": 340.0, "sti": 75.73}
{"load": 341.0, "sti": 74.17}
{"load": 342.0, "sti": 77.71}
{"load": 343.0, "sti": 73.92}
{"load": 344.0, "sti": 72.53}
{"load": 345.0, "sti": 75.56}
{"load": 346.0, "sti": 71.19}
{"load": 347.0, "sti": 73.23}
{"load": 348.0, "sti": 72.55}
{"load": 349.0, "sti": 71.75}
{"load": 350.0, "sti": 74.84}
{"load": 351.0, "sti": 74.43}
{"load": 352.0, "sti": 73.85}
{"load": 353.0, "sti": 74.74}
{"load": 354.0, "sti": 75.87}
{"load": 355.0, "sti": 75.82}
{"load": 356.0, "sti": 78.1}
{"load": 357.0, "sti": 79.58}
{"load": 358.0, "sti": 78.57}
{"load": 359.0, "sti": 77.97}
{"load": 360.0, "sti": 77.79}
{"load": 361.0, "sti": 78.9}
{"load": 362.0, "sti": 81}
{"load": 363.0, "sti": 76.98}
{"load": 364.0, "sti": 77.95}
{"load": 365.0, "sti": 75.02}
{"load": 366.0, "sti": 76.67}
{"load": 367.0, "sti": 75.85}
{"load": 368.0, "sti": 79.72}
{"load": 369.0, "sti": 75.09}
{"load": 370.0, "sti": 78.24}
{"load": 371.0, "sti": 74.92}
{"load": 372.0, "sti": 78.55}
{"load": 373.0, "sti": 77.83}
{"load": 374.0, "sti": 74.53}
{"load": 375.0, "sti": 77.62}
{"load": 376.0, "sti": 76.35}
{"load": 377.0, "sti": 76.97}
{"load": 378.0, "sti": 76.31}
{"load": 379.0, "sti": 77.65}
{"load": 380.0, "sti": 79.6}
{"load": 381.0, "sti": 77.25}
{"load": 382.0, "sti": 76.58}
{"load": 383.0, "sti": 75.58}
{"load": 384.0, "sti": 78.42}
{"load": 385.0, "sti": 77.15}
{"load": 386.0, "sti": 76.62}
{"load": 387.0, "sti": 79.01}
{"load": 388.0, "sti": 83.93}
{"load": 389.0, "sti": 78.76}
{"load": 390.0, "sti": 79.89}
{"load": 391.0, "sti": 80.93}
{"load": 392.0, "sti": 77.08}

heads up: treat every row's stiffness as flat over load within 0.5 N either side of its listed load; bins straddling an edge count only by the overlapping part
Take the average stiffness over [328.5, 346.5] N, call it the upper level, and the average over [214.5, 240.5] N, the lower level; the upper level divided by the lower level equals 1.18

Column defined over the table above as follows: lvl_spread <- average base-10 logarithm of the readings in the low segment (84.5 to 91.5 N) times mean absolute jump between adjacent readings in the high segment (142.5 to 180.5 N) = 2.67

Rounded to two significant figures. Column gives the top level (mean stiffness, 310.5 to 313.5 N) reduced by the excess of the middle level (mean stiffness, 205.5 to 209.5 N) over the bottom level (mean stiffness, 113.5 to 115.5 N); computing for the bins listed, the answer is 74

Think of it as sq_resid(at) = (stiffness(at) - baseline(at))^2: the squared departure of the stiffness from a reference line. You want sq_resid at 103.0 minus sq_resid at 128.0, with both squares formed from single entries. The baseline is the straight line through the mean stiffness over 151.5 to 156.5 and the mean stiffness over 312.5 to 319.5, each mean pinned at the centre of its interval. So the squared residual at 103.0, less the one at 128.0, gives -108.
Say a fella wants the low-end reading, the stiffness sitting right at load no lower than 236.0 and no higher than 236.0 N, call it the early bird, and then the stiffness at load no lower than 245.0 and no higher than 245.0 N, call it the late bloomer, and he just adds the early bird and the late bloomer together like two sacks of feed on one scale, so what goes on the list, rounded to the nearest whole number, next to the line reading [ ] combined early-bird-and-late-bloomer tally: 138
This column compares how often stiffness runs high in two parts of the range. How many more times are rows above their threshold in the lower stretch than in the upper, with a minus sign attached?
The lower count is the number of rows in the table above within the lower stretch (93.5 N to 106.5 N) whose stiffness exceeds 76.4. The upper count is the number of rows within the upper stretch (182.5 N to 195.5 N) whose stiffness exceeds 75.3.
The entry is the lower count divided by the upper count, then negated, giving -3.00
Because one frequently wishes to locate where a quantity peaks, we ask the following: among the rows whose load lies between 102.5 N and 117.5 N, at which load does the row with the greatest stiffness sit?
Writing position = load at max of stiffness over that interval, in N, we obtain 104.0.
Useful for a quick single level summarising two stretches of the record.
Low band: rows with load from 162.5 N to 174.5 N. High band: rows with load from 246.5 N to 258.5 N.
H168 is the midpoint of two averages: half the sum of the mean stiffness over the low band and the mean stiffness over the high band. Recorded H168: 75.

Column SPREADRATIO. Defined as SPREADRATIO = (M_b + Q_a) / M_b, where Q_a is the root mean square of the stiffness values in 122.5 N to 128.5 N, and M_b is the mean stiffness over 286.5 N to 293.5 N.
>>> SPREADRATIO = 1.8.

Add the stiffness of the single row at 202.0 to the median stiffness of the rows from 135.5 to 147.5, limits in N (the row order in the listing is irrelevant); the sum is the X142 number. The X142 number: 147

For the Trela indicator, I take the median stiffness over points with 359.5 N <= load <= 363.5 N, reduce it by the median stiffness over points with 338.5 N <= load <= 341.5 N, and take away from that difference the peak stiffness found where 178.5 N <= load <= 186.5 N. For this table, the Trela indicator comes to -77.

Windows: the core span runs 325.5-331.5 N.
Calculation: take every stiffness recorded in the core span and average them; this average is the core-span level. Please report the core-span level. 81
